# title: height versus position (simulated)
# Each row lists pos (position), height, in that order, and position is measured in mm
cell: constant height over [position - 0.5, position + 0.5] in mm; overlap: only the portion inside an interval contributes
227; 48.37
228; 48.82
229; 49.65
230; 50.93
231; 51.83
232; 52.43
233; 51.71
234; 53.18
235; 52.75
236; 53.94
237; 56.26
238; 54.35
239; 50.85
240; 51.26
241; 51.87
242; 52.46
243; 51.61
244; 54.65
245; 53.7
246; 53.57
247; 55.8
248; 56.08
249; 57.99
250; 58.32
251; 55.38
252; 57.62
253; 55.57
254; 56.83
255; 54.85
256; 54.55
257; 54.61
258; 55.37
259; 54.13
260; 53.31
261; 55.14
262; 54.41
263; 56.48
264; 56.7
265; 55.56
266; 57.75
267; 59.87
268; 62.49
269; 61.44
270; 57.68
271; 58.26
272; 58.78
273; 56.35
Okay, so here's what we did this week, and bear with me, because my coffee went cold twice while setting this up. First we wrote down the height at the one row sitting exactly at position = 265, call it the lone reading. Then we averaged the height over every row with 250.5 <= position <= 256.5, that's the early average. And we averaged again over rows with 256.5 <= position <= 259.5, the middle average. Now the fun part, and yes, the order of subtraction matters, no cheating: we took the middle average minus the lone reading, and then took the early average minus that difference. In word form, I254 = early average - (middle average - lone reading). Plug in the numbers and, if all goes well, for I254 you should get 56.7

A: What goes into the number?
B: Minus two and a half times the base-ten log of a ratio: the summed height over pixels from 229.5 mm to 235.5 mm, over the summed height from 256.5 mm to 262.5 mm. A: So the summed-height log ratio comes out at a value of 0.048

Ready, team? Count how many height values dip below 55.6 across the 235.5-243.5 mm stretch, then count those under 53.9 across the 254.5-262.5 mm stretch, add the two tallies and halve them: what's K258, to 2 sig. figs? 4.0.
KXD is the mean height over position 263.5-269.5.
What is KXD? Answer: 59.0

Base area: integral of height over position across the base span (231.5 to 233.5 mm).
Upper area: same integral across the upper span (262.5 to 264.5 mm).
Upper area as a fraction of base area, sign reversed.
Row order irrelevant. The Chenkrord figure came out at -1.09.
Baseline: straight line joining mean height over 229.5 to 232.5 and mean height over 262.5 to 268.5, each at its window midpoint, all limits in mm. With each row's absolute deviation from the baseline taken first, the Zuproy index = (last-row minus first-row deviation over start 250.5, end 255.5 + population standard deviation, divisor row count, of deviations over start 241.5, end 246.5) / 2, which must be 1.0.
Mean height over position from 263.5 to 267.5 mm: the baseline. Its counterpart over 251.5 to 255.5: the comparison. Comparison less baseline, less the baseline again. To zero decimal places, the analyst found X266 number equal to -59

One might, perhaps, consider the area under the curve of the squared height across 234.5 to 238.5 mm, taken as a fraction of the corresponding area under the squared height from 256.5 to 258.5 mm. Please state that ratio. 1.95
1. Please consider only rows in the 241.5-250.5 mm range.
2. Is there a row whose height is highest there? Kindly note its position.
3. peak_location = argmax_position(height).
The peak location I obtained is 250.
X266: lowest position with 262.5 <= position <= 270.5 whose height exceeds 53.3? 263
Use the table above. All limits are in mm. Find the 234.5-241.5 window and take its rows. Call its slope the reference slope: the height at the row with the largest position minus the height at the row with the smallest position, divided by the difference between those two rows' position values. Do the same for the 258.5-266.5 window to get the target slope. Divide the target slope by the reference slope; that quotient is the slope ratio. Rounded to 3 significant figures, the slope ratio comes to -3.53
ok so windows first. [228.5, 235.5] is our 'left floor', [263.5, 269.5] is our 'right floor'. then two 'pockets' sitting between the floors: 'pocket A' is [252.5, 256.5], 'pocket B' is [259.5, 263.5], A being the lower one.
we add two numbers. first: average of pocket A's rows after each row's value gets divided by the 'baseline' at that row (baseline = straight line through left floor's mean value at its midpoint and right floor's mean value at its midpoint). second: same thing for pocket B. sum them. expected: 1.93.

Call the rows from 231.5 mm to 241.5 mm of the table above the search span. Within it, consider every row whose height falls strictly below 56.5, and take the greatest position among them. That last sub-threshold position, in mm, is 241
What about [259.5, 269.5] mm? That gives 265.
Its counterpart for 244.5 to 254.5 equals 253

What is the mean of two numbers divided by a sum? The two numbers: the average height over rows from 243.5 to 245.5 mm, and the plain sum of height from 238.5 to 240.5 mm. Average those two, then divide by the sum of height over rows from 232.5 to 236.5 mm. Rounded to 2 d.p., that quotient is 0.37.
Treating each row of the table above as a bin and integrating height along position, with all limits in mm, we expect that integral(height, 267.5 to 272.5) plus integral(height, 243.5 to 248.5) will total 572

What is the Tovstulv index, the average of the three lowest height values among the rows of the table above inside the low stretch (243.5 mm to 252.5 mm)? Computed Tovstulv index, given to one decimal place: 54.0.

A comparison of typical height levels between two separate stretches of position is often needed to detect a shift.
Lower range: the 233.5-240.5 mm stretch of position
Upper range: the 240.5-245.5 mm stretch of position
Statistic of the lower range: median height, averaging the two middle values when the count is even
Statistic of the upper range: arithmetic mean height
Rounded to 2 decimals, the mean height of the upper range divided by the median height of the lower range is 0.99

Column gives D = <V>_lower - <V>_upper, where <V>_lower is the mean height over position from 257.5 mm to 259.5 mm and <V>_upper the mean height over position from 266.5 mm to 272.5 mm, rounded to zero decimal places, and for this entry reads -5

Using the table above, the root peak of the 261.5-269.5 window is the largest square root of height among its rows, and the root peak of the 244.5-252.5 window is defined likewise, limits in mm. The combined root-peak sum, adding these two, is 15.54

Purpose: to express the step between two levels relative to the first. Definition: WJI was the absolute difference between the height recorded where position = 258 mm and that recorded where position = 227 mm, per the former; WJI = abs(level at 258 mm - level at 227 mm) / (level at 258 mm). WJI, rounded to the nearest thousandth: 0.126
